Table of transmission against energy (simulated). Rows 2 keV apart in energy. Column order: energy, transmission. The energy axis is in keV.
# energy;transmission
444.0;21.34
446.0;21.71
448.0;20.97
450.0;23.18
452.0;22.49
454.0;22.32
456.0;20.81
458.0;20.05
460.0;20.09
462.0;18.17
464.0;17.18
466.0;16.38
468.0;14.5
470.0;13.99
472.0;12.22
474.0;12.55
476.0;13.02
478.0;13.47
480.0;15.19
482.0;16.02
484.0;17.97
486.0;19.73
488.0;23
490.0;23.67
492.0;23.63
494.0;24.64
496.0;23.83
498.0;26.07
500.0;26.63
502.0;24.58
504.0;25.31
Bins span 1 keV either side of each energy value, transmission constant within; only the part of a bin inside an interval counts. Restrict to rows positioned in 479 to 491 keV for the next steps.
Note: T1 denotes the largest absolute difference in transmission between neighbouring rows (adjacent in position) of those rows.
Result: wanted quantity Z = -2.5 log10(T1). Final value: -1.29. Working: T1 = 3.3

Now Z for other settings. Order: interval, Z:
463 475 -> -0.69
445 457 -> -0.86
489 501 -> -0.88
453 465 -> -0.71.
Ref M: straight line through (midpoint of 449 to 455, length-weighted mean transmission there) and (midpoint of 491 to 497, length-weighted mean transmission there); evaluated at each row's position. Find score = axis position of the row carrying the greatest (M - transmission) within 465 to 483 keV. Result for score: 472.0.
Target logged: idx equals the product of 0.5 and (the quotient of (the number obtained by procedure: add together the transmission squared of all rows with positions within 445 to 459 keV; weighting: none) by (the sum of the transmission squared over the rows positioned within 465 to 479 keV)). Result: 1.2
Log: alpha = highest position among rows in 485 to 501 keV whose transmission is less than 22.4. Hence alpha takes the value 486.0 keV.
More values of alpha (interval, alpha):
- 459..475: 474.0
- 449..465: 464.0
